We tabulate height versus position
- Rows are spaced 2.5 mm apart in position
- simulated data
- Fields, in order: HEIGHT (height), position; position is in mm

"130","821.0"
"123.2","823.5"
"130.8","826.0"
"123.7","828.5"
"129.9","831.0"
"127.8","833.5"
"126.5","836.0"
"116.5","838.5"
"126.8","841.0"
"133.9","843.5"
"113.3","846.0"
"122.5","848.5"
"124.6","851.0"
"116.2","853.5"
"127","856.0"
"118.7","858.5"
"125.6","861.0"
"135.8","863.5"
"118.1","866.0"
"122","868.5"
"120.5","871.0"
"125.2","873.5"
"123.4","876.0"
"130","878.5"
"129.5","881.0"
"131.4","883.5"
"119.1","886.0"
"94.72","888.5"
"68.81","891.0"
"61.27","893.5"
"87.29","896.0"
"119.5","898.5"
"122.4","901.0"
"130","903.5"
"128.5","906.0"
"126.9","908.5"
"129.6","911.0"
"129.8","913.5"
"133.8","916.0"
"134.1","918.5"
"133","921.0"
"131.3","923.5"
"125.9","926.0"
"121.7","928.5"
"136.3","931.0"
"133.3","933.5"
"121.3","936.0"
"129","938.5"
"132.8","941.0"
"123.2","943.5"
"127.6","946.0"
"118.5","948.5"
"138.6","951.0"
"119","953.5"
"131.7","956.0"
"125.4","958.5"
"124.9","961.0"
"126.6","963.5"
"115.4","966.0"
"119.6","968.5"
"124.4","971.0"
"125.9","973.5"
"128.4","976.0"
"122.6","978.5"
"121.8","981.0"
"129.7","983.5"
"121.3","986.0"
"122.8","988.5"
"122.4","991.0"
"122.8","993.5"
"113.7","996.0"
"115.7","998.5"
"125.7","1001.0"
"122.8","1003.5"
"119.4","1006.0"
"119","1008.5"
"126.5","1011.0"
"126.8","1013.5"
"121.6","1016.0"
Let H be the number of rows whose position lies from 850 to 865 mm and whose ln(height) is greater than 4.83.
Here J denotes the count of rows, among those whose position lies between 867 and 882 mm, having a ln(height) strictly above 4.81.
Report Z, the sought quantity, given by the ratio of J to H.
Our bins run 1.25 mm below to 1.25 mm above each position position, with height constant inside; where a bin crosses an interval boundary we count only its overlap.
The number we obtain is 1.3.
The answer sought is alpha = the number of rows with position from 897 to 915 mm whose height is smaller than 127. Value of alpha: 3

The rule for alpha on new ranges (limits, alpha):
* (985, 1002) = 7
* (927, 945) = 3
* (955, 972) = 6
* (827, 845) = 4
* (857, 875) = 6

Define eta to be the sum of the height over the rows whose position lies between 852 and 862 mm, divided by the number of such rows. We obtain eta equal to 122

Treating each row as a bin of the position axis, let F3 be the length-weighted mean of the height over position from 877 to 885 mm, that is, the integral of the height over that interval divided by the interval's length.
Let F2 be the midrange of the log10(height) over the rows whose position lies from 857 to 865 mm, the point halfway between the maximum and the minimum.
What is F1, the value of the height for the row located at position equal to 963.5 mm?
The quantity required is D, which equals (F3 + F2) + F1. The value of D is 258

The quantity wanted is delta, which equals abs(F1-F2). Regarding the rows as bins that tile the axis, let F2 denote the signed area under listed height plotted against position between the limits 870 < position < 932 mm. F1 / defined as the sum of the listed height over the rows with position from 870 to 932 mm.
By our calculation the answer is 4427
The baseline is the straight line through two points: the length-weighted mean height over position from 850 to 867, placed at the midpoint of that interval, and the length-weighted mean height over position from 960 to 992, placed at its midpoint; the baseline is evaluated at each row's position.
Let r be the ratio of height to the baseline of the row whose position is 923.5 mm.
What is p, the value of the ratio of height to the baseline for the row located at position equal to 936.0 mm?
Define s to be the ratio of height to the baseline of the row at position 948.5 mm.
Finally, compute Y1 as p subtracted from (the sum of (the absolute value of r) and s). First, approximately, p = 0.98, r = 1.06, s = 0.96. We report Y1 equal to 1.04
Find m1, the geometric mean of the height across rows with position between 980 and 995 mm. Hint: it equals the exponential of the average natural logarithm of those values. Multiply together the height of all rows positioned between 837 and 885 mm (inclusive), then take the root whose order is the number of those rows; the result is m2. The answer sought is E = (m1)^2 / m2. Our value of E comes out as 123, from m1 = 123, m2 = 124.1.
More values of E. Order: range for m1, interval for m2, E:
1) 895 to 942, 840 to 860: 130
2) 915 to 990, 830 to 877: 129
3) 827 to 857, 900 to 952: 119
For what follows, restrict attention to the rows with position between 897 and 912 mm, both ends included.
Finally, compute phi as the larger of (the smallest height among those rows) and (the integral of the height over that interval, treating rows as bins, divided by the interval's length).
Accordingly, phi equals 125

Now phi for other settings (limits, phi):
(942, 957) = 126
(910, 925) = 132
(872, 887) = 126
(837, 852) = 123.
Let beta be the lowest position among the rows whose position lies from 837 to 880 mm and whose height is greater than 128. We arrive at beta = 843.5 mm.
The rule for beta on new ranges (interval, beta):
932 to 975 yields 933.5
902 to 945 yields 903.5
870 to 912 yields 878.5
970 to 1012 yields 976.0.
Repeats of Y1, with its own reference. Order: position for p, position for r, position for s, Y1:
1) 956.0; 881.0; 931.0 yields 1.08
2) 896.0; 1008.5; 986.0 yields 1.24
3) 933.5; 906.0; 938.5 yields 1.00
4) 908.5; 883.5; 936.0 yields 1.02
